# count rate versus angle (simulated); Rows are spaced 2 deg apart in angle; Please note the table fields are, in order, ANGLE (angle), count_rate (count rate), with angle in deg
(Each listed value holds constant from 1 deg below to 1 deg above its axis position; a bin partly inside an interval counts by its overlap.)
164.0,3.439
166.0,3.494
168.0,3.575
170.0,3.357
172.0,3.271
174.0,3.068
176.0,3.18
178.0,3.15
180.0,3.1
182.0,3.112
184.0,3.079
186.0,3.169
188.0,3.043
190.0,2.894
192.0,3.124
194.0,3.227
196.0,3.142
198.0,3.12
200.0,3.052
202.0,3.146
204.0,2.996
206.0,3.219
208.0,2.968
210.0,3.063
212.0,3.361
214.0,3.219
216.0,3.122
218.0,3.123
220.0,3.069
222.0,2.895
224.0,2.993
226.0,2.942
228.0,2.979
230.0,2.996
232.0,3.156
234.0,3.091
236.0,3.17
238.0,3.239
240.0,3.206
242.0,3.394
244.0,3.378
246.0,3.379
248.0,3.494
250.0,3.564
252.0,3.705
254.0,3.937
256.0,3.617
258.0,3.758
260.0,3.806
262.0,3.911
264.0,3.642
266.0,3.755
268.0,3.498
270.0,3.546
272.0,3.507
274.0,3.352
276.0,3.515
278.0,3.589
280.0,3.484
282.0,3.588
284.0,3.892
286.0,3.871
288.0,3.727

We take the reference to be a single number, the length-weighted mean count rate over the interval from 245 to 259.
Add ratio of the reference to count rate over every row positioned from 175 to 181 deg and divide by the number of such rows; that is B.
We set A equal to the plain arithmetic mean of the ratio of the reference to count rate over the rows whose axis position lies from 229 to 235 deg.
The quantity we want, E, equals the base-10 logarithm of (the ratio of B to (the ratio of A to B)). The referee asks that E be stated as 0.05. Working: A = 1.18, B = 1.16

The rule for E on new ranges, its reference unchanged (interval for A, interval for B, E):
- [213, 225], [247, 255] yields -0.08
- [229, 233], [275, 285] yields -0.07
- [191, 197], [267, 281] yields -0.03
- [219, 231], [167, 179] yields 0.01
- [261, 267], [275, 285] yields 0.02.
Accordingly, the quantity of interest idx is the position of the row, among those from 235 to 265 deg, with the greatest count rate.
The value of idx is 254.0 deg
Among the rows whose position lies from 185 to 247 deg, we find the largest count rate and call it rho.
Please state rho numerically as 3.394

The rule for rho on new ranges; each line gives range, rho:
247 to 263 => 3.937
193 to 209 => 3.227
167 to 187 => 3.575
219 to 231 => 3.069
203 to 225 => 3.361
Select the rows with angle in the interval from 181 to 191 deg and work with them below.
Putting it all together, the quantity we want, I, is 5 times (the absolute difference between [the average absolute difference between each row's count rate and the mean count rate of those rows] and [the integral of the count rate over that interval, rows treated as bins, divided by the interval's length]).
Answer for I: 14.9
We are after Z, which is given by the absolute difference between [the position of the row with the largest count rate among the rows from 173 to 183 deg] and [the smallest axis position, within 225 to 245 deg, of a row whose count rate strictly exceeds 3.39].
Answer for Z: 66 deg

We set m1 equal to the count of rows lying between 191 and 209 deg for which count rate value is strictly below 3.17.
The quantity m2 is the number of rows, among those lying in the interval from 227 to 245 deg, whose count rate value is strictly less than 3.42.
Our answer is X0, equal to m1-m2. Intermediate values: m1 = 7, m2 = 9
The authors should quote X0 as -2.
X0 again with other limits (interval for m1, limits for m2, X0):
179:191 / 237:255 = 1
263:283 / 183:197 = -7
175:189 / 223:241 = -3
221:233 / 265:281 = 5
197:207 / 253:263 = 4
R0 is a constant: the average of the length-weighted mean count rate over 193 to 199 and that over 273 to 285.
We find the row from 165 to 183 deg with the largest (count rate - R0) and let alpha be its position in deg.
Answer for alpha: 168.0 deg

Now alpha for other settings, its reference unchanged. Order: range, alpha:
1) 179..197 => 194.0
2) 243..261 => 254.0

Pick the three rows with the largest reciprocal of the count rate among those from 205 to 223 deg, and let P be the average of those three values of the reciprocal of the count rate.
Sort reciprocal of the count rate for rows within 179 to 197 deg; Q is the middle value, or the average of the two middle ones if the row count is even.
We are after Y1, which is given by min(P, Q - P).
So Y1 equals -0.01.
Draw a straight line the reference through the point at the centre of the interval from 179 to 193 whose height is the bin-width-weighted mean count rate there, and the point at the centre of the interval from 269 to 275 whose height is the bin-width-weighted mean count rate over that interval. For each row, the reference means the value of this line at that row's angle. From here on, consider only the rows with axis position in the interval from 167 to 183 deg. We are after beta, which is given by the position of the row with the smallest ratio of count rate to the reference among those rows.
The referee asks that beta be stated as 174.0 deg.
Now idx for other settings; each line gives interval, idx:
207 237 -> 212.0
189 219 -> 212.0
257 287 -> 262.0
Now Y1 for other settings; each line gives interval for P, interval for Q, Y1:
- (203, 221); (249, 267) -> -0.07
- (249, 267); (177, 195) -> 0.04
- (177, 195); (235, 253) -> -0.04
